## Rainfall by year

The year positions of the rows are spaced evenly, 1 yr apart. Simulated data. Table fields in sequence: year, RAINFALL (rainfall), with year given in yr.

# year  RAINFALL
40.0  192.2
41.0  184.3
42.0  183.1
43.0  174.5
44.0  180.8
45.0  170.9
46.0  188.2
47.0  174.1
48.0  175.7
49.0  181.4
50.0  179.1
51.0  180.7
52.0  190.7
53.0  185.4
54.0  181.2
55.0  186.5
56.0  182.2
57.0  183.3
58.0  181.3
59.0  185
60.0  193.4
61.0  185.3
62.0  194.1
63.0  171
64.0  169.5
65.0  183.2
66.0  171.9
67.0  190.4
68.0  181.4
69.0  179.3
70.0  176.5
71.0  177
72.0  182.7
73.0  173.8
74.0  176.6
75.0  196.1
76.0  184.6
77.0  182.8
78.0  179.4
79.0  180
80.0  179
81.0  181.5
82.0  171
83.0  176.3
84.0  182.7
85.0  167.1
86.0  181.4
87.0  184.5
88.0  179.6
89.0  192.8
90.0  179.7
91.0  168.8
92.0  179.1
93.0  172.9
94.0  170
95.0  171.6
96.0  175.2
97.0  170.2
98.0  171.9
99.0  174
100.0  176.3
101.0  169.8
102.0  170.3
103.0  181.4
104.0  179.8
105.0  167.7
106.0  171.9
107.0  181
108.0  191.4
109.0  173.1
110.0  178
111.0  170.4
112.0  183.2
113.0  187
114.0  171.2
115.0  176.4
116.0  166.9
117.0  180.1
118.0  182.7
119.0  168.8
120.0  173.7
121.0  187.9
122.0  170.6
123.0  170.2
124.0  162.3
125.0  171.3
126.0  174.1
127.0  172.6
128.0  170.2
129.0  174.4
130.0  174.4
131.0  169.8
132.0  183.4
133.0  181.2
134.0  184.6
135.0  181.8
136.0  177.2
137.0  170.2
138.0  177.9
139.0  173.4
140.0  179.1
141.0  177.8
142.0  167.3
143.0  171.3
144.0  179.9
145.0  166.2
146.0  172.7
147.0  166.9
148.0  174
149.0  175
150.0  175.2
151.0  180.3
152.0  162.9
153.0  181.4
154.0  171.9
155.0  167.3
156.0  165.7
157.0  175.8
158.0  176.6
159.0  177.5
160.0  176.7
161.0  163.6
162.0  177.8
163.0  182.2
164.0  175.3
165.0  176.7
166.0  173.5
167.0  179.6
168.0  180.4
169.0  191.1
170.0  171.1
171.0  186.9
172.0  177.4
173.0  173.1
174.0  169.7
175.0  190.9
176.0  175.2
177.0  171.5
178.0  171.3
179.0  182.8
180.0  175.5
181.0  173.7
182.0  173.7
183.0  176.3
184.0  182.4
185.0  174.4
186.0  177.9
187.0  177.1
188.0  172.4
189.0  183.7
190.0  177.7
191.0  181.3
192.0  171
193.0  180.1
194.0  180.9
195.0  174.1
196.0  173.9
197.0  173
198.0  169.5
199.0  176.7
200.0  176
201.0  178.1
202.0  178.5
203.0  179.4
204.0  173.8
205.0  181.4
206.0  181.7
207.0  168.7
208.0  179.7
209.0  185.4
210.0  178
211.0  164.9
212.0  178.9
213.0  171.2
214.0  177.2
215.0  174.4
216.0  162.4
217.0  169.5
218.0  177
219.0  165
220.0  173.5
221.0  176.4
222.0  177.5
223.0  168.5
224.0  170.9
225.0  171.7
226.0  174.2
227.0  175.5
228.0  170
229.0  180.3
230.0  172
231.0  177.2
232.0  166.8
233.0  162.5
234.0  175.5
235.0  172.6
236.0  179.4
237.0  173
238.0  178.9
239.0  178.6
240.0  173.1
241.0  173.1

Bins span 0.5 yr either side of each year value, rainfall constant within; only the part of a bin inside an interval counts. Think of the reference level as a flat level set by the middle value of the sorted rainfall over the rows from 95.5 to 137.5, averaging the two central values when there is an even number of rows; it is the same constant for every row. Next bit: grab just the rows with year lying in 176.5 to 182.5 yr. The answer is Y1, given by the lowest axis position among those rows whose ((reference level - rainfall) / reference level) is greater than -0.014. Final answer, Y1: 177.0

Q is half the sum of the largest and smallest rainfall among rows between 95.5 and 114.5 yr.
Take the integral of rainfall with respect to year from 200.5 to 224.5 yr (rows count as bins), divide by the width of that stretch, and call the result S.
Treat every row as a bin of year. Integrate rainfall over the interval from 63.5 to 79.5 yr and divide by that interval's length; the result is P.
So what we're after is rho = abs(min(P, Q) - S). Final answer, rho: 4.9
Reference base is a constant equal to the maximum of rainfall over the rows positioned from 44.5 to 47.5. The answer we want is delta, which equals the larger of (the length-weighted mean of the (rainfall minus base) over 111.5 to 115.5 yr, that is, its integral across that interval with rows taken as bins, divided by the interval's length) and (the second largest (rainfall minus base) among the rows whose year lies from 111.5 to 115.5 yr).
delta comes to -5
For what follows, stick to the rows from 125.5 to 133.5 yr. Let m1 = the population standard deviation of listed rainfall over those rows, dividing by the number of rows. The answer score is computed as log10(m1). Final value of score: 0.66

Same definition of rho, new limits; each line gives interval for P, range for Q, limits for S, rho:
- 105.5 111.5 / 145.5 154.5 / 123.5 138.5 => 2.9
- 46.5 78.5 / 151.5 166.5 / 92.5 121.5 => 3.1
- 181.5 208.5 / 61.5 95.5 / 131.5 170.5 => 1.3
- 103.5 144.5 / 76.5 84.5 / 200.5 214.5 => 1.2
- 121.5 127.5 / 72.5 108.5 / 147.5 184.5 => 5.8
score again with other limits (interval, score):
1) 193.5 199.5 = 0.54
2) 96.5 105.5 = 0.65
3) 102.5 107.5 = 0.74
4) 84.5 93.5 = 0.88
